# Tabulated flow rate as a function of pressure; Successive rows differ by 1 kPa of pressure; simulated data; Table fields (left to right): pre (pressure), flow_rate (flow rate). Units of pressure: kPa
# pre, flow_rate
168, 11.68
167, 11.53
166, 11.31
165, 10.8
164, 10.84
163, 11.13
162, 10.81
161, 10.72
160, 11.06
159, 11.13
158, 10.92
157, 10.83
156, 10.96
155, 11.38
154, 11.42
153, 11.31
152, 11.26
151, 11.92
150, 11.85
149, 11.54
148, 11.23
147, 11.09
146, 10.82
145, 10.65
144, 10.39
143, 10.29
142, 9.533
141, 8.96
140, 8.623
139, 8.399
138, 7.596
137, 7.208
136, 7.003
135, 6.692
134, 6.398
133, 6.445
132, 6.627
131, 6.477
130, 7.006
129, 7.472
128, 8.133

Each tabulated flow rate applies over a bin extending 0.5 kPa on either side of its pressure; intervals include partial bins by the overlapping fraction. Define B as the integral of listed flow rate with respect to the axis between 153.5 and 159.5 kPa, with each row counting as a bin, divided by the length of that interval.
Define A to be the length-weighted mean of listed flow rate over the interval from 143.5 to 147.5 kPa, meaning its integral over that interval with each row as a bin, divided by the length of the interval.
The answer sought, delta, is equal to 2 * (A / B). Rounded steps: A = 10.7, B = 11.1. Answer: 1.9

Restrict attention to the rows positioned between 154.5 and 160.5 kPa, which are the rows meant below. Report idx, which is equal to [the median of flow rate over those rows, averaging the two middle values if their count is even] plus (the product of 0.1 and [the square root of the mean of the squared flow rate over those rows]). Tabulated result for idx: 12.1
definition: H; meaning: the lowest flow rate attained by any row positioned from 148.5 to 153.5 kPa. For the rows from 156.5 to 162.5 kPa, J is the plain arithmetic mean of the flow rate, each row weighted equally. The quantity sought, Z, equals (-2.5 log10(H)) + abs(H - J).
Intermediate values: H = 11.26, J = 10.9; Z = -2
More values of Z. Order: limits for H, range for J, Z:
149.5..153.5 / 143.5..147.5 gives -2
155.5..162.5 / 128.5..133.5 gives 1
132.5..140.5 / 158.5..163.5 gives 3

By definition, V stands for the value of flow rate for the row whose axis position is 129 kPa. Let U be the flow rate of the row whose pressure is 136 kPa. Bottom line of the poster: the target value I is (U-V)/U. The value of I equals -0.07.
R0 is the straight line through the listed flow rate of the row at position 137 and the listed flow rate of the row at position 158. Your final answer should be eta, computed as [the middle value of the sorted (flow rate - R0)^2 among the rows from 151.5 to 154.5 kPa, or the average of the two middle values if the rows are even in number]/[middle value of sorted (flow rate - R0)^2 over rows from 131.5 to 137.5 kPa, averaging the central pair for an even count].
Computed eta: 110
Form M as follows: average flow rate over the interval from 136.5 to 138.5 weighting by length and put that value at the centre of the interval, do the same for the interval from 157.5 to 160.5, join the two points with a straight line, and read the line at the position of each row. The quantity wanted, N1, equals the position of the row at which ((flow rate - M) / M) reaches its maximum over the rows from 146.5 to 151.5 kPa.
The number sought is 150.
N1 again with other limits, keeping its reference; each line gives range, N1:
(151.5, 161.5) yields 152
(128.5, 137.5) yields 129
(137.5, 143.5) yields 143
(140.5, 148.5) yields 143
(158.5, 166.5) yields 159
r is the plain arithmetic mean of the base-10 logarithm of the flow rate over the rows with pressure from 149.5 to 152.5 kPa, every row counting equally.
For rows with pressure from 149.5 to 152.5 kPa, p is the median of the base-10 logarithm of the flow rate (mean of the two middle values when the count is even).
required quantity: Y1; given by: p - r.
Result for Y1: 0.007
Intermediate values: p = 1.07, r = 1.07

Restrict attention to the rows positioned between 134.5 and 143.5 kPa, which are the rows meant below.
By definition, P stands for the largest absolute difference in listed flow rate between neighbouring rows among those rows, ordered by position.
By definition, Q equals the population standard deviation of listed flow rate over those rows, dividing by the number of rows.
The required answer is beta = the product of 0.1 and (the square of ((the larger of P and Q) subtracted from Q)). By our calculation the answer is 0.000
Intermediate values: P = 0.80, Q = 1.15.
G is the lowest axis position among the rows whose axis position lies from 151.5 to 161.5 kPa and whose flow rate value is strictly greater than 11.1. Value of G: 152 kPa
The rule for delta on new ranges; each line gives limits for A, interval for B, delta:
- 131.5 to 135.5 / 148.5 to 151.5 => 1.1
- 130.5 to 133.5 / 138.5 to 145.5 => 1.4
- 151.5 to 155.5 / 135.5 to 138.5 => 3.1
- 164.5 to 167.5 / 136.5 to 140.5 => 2.8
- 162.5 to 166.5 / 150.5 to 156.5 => 1.9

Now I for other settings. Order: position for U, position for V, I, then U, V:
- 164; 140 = 0.20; 10.84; 8.623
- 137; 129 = -0.04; 7.208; 7.472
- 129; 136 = 0.06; 7.472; 7.003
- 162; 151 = -0.10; 10.81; 11.92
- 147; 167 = -0.04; 11.09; 11.53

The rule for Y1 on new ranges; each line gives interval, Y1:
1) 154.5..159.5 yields -0.003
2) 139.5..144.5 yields 0.000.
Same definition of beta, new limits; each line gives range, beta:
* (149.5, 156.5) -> 0.012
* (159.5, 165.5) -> 0.004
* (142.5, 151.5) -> 0.000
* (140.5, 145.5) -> 0.002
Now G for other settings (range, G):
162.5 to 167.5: 163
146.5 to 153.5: 148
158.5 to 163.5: 159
